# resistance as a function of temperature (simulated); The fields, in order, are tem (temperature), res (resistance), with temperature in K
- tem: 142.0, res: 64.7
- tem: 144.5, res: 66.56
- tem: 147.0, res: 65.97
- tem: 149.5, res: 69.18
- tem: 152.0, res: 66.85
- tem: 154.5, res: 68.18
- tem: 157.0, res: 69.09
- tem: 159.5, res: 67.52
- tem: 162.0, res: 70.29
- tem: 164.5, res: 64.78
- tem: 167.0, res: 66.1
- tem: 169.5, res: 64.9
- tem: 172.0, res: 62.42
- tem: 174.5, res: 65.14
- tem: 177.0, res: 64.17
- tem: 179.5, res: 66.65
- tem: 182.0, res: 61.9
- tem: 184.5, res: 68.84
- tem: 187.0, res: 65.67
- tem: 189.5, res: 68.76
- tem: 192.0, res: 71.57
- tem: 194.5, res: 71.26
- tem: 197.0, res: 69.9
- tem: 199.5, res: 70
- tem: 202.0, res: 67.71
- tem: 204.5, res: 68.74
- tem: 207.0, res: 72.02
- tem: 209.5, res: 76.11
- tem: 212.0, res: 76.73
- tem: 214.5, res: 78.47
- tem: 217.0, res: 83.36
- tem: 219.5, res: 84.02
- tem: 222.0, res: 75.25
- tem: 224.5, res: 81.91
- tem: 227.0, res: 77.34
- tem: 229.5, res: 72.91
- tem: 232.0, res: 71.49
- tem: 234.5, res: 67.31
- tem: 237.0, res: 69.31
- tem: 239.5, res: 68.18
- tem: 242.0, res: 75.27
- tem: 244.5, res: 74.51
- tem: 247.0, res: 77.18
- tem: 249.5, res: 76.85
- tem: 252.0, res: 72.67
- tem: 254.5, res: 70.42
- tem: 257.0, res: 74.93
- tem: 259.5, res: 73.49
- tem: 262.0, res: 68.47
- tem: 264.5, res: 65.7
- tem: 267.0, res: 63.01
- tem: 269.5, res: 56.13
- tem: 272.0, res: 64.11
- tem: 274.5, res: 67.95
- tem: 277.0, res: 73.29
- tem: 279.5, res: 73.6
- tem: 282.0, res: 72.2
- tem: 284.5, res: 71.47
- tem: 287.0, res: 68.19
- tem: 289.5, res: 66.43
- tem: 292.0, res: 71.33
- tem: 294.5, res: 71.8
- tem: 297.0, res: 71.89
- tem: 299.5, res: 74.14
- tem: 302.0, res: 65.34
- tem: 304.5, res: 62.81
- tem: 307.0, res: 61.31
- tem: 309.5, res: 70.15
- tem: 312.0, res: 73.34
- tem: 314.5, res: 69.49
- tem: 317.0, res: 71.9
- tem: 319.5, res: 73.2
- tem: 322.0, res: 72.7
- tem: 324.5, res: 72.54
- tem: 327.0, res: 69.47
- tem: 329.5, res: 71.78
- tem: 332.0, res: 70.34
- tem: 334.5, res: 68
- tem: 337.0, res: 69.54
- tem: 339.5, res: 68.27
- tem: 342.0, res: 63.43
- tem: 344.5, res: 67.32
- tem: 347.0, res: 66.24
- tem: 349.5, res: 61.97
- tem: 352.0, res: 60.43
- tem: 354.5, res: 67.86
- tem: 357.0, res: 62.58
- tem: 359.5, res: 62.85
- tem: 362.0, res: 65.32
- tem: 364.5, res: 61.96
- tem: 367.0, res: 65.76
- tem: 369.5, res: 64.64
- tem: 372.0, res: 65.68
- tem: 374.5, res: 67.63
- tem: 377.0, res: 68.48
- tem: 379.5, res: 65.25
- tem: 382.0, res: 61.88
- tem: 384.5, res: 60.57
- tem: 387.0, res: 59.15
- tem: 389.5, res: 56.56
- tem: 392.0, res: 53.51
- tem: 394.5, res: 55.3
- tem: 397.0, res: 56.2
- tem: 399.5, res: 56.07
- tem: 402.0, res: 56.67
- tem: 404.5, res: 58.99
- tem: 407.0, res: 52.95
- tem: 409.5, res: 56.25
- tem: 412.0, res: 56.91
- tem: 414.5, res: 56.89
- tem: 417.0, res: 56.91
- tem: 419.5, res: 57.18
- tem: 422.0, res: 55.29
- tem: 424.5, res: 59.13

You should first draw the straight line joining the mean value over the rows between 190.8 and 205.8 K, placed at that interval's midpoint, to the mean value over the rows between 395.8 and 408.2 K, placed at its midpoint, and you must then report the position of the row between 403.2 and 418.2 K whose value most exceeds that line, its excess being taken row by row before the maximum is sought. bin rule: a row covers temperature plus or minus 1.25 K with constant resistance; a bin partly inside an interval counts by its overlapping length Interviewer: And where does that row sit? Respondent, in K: 404.5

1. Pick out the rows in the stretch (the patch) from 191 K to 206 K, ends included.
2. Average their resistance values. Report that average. 69.9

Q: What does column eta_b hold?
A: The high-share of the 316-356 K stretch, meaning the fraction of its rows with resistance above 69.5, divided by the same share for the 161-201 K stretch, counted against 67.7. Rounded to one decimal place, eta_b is 1.0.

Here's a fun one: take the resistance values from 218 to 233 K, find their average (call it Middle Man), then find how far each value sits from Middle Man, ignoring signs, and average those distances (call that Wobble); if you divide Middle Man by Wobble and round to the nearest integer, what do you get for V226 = 20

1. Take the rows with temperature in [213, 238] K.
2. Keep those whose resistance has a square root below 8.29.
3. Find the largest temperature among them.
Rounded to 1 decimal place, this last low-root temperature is 234.5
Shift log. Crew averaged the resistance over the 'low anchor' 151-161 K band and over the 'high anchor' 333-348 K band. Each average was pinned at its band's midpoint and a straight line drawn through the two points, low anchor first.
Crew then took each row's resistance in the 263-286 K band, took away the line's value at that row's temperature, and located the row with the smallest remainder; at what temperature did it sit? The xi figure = 269.5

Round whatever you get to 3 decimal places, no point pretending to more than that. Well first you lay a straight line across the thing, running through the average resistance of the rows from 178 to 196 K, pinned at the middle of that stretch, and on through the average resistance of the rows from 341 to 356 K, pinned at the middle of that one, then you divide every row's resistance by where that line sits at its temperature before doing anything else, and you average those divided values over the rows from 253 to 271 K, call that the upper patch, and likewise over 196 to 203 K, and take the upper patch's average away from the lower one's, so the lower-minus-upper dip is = 0.007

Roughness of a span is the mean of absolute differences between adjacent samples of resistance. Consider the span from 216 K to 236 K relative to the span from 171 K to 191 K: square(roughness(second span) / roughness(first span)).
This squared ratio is 1.6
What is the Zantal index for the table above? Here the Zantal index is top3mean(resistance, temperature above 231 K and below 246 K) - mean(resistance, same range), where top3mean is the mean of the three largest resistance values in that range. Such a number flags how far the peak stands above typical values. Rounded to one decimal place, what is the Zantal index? 2.7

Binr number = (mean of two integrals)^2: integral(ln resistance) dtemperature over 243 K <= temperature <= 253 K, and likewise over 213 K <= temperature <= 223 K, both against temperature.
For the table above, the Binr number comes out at 1895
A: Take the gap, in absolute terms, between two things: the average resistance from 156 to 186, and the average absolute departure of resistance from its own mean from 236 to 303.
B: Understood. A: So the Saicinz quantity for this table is 62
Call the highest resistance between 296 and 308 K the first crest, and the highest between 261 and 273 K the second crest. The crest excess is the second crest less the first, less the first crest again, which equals -80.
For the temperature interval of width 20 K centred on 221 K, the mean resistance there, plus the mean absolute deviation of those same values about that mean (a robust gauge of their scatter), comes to 82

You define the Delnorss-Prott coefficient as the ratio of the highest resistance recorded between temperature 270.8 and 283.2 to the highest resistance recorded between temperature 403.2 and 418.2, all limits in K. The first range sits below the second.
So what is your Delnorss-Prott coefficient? 1.25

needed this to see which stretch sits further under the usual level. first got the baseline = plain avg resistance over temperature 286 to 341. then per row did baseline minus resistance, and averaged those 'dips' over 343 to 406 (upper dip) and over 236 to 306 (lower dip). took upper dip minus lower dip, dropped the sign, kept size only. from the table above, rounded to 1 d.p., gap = 8.1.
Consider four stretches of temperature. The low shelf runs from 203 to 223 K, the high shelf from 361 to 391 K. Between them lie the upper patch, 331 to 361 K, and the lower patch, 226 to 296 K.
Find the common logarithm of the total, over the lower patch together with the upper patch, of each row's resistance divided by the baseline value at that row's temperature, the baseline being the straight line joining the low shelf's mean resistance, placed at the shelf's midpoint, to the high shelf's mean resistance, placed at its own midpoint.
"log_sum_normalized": 1.59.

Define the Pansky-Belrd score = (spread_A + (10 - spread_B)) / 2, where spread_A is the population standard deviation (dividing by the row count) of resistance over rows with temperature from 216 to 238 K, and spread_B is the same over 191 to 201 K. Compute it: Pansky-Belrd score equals 7.5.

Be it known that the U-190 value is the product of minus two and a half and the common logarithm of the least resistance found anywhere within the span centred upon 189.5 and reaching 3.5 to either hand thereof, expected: -4.54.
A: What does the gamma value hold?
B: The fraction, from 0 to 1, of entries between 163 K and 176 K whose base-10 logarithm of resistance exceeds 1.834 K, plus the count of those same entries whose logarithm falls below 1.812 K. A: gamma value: 2.0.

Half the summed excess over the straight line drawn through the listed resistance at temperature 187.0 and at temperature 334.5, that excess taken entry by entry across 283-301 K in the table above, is 12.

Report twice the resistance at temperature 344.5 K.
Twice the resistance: 135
